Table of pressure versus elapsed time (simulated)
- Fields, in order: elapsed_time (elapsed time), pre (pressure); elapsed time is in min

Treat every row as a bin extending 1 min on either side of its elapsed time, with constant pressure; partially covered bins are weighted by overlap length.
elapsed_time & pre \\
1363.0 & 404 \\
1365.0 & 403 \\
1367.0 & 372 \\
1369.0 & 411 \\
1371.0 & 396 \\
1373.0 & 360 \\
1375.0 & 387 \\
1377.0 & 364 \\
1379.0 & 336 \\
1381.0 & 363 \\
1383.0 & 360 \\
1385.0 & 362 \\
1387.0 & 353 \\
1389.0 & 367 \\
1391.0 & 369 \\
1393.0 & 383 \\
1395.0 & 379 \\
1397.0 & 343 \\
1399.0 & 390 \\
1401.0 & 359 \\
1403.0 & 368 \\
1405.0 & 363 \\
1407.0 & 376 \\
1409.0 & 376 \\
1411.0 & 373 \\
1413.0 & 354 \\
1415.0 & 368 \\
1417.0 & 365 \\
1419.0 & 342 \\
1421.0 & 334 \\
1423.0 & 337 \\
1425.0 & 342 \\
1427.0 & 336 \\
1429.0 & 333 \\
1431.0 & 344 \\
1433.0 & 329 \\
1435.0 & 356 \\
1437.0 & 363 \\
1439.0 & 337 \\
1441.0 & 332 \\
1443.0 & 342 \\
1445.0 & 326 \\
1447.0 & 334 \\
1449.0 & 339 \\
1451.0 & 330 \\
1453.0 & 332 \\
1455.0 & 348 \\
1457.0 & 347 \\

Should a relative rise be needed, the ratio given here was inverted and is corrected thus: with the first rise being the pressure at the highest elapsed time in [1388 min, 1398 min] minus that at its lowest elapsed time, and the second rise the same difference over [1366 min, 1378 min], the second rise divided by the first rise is 0.33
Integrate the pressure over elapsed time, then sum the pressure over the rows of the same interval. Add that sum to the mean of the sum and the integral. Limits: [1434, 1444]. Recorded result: 4325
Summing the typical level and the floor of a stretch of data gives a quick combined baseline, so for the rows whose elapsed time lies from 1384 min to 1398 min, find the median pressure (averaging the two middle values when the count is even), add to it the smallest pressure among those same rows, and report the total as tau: 710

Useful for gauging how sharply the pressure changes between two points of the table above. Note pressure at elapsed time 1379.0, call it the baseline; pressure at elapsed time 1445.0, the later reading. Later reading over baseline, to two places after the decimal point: 0.97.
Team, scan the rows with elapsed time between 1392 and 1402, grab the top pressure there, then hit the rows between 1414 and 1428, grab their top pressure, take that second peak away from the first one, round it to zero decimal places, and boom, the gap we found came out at 22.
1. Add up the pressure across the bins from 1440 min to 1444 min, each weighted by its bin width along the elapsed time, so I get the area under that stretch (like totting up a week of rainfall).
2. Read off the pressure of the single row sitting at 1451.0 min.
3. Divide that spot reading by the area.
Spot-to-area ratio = 0.24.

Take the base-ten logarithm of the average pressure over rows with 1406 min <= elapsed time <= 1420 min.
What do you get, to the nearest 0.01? 2.56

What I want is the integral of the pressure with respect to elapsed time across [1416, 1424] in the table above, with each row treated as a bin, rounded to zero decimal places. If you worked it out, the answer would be 2756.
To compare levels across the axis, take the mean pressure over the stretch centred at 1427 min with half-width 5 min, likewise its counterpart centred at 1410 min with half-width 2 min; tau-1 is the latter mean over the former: 1.11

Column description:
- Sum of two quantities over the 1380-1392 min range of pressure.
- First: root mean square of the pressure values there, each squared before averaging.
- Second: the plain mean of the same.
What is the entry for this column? 725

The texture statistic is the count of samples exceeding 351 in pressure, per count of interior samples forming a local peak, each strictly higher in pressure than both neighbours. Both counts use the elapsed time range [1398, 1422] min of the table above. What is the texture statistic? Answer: 5.0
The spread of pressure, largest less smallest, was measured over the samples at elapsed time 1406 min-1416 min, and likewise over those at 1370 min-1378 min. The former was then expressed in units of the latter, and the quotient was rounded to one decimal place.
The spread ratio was 0.6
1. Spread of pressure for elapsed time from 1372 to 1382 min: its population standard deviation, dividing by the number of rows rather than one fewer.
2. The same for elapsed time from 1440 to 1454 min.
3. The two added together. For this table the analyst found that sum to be 21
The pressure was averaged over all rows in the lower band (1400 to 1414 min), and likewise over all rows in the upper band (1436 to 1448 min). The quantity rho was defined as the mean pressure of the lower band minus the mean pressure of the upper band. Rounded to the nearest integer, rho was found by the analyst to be 28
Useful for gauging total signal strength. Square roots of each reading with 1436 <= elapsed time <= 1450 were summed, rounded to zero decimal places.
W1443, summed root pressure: 129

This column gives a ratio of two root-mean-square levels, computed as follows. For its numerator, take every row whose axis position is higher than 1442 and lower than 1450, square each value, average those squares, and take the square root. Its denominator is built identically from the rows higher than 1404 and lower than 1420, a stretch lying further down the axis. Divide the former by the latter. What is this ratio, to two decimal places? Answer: 0.92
